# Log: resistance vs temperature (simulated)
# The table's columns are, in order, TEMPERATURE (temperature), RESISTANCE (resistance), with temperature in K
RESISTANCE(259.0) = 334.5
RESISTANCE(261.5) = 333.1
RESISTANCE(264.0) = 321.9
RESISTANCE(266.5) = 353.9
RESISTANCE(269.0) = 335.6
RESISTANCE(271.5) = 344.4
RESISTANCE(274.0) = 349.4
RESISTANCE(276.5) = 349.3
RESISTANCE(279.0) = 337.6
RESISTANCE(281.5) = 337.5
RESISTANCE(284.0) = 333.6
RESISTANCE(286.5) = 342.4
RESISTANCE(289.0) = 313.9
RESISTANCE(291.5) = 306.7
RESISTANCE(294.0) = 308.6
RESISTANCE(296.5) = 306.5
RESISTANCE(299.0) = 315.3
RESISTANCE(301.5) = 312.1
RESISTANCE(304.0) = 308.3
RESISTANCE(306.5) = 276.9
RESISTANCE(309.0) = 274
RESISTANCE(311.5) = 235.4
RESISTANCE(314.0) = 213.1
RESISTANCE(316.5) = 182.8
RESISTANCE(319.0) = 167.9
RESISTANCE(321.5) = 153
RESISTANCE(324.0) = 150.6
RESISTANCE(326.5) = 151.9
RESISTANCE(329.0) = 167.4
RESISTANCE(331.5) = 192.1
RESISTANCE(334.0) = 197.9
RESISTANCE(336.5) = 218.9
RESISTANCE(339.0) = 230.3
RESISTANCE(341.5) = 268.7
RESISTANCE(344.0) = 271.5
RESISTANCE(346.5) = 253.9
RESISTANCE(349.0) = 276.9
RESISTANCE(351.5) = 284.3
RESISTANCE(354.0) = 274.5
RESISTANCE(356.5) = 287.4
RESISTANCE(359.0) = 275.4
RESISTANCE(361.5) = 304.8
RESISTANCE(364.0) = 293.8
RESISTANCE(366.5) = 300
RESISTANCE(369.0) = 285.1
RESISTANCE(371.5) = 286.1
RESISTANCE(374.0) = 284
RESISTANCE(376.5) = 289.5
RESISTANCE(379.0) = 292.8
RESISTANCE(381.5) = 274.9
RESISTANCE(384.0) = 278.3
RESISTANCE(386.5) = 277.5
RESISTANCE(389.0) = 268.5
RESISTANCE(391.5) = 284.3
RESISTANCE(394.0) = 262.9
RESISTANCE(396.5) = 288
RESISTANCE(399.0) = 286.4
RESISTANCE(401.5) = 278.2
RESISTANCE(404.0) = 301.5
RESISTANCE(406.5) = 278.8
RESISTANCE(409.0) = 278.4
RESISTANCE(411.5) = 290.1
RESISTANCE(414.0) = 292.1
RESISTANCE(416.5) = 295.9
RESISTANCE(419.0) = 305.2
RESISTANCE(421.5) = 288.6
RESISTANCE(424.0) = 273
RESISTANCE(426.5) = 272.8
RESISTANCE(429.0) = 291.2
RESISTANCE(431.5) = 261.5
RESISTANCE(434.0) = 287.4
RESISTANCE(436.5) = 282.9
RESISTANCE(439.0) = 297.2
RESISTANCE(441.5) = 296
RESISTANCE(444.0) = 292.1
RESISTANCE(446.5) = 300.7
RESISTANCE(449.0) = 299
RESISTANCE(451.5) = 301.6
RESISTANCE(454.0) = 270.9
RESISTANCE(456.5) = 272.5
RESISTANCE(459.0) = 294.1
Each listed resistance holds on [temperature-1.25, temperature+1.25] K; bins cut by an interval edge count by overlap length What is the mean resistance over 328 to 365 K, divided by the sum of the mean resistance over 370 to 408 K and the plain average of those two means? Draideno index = 0.46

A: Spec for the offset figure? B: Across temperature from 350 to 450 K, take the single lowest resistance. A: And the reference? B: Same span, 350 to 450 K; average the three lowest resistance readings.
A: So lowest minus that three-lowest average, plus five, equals 2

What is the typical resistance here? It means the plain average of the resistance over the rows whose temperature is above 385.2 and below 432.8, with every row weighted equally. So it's 283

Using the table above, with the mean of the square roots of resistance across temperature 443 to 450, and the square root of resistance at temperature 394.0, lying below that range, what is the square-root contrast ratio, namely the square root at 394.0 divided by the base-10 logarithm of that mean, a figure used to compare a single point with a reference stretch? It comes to 13.1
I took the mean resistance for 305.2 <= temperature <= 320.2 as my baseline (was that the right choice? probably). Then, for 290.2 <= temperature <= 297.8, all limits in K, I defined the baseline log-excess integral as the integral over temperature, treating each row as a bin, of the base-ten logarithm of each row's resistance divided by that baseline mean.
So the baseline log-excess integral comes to 1.0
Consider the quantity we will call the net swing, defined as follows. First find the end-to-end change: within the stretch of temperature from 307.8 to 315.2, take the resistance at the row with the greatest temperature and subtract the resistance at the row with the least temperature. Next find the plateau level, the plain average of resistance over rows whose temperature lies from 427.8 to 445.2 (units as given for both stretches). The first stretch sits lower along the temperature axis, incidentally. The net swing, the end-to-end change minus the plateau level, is -348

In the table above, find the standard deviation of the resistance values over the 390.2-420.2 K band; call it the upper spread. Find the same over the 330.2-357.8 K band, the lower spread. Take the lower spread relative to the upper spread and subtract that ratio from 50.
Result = 47.0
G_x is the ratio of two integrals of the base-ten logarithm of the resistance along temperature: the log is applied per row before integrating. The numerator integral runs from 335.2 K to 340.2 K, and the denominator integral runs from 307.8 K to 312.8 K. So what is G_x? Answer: 0.98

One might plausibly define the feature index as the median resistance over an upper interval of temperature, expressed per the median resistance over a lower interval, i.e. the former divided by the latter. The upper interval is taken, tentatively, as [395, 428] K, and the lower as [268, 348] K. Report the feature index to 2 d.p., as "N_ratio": 1.05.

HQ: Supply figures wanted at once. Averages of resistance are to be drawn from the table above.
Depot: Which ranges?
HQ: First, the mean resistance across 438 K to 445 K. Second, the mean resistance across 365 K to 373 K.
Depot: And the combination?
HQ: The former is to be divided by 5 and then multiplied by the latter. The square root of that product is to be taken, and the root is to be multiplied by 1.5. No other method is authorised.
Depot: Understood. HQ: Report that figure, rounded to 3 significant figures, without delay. 196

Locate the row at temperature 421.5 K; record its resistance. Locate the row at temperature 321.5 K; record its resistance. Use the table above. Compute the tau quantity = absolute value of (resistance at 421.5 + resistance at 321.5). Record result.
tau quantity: 442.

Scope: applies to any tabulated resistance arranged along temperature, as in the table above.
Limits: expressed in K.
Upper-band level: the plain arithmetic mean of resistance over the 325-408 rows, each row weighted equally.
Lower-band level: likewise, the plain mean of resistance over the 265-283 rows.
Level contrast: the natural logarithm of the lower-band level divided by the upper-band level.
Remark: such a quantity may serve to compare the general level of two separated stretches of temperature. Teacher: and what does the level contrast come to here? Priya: 0.3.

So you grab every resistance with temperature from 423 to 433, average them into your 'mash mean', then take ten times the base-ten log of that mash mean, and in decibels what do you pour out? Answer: 24.4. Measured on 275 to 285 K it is 25.3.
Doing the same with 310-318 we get 23.2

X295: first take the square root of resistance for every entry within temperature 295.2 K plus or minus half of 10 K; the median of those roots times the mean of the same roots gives 308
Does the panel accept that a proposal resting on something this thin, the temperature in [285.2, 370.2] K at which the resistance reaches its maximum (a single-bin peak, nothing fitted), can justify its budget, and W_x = 286.5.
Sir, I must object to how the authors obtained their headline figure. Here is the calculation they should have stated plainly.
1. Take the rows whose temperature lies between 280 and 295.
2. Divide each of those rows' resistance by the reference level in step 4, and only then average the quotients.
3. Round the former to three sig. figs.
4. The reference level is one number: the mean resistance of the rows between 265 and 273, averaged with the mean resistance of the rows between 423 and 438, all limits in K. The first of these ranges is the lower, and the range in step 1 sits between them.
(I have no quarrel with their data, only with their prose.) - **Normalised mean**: 1.04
